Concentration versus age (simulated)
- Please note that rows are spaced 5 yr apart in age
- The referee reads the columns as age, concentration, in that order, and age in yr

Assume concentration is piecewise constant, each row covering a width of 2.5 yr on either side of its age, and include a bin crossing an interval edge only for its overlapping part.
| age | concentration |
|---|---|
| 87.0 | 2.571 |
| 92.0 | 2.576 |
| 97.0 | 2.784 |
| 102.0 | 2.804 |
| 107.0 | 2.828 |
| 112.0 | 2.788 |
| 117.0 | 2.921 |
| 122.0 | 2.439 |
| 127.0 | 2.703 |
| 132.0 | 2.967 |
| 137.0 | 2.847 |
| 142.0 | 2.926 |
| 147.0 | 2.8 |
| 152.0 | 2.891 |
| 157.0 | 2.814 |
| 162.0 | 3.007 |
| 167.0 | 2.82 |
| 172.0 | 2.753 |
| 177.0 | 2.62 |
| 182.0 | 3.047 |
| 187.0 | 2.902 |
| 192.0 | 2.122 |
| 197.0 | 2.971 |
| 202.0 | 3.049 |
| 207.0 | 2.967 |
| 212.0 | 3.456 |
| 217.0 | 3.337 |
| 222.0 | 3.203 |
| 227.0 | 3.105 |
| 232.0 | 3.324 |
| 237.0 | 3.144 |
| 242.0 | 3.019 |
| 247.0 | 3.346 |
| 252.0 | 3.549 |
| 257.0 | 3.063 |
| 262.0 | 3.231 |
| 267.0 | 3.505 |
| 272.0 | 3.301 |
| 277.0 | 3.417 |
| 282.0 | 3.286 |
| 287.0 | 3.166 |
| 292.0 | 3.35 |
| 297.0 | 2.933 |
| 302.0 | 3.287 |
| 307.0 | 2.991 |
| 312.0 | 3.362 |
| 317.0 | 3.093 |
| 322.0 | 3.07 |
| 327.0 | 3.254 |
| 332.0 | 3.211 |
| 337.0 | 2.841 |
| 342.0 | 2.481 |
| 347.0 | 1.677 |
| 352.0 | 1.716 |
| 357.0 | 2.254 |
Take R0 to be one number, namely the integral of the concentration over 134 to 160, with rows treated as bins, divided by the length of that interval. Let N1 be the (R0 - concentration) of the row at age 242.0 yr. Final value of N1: -0.16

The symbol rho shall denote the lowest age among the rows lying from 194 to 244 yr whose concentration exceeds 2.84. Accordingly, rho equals 197.0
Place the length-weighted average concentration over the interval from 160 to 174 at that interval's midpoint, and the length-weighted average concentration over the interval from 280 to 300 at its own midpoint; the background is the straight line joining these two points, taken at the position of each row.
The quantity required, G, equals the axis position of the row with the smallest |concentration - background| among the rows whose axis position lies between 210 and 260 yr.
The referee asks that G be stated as 257.0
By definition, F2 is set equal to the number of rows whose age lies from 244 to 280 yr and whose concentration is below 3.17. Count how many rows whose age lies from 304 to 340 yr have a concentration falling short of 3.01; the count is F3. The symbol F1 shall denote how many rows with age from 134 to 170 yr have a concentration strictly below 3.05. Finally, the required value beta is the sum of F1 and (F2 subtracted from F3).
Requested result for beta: 8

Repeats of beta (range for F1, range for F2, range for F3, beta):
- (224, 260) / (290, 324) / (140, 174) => 4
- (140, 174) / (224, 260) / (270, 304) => 4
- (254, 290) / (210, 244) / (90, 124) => 4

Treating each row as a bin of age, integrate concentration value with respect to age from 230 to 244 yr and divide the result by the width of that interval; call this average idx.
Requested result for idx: 3.2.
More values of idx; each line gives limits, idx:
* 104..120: 2.8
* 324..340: 3.1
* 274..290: 3.3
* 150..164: 2.9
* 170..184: 2.8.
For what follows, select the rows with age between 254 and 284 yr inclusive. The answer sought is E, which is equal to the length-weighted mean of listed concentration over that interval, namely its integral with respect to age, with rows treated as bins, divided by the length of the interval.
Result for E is 3.30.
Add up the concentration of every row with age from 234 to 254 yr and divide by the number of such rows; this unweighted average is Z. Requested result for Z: 3.3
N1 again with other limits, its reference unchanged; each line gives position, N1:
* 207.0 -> -0.11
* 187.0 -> -0.04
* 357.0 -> 0.61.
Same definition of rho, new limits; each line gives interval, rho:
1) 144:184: 152.0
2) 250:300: 252.0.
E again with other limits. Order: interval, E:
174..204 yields 2.78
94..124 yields 2.76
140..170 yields 2.87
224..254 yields 3.24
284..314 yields 3.18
